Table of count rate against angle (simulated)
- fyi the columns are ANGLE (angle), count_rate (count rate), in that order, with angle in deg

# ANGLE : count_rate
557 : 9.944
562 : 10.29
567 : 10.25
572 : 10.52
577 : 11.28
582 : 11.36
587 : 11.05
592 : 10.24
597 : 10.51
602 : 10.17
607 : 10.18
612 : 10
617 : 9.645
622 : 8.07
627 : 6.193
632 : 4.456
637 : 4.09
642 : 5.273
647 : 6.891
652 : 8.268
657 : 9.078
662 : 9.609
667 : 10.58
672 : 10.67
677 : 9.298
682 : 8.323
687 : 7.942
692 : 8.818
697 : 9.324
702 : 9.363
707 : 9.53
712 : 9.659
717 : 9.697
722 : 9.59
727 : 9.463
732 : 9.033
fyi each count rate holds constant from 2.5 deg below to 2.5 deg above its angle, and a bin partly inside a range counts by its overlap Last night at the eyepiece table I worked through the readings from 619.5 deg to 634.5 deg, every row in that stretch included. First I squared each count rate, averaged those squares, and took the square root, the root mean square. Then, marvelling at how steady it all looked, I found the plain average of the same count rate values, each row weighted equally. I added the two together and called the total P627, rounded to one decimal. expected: 12.7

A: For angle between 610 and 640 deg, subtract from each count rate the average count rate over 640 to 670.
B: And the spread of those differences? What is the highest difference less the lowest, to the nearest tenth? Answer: 5.9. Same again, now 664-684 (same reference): 2.3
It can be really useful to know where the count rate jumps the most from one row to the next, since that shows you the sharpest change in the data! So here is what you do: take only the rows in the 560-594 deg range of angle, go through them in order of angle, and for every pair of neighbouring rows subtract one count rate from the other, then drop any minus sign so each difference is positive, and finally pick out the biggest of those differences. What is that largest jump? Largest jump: 0.81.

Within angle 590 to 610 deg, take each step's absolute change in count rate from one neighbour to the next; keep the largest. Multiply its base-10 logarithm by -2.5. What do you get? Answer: 1.2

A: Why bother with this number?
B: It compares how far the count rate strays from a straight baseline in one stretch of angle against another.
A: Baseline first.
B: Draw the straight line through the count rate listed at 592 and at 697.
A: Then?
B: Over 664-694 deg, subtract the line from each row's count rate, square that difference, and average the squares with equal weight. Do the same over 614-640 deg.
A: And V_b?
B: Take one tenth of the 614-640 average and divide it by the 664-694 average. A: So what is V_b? 1.6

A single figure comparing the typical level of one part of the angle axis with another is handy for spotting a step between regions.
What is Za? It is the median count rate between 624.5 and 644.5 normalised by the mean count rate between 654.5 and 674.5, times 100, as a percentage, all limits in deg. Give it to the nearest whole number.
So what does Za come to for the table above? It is 49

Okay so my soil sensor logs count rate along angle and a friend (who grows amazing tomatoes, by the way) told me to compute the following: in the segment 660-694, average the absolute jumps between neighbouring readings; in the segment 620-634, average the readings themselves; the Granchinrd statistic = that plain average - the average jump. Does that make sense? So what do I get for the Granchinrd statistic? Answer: 5.46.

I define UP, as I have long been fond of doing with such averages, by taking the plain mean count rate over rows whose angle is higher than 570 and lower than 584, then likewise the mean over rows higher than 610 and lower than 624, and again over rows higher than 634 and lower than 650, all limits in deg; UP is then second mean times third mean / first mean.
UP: 5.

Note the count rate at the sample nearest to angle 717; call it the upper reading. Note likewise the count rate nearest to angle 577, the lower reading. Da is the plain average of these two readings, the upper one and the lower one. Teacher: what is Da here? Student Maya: 10.5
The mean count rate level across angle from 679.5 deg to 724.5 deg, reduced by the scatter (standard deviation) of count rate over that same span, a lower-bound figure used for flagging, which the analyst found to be 8.5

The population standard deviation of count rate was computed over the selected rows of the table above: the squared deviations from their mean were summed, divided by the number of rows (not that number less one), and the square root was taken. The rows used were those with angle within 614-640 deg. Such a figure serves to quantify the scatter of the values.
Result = 2.1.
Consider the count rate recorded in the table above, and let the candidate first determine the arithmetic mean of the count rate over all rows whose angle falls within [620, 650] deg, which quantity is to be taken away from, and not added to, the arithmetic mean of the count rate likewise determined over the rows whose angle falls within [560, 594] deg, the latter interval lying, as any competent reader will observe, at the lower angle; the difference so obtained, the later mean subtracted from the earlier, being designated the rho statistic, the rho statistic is 5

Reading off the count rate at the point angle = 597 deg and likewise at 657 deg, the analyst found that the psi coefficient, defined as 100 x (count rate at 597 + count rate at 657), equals 1959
